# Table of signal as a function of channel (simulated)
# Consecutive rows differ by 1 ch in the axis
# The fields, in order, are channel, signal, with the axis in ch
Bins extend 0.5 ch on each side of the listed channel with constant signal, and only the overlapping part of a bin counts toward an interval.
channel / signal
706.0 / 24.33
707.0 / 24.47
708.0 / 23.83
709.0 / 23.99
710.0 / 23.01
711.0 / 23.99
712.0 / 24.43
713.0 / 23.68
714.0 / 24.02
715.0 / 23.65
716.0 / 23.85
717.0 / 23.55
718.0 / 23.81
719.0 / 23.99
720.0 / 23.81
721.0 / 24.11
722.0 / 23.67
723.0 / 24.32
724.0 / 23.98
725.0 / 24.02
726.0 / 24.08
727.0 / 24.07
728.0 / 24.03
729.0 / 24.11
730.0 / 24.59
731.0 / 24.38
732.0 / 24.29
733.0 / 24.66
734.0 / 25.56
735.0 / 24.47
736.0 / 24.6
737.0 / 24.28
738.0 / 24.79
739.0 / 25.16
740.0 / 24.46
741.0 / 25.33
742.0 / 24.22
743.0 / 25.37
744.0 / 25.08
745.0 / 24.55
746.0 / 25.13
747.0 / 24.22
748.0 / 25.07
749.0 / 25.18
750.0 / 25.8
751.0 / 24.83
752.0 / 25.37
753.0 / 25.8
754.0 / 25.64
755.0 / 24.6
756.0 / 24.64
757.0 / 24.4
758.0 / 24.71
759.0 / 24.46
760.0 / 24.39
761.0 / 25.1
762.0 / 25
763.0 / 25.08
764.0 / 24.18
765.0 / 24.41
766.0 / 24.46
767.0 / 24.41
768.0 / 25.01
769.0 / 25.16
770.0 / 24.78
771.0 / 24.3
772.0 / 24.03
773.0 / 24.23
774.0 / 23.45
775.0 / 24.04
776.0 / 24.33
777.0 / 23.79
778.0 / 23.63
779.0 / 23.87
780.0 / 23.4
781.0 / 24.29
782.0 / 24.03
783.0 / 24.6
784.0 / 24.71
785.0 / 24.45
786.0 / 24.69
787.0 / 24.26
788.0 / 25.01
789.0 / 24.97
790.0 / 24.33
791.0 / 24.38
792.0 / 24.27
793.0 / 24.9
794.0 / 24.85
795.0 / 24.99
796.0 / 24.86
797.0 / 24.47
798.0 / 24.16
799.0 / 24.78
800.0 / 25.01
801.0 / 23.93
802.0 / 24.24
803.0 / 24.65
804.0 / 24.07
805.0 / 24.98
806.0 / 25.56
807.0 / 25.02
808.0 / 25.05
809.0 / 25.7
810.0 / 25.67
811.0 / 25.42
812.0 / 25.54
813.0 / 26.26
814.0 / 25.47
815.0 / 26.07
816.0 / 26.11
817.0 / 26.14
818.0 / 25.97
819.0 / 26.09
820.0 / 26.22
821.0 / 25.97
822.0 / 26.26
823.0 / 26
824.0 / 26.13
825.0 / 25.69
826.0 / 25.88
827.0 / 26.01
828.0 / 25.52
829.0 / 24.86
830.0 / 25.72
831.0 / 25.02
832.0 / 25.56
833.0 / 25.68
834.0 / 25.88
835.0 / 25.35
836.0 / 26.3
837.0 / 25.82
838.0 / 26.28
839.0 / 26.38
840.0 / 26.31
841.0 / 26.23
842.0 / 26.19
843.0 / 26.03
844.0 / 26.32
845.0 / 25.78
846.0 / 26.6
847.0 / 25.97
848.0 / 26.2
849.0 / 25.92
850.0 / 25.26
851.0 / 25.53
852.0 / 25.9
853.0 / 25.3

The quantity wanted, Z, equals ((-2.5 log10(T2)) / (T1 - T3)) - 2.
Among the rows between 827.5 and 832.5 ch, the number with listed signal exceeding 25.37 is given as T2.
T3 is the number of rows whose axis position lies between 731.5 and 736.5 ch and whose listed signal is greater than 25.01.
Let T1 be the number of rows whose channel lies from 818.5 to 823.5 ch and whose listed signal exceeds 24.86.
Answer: -2.3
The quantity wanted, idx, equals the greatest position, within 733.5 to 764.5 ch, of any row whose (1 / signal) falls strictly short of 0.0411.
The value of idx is 763.0 ch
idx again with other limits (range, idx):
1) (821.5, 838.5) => 838.0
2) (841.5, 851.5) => 851.0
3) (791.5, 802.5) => 800.0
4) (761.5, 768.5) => 768.0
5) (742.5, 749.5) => 749.0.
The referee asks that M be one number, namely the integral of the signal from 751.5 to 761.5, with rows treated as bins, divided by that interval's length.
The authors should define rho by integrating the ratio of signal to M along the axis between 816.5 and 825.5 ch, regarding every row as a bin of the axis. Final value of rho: 9.41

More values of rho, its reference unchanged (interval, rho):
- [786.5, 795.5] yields 8.91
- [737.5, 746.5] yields 9.00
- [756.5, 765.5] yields 8.90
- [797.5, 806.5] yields 8.89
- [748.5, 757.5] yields 9.08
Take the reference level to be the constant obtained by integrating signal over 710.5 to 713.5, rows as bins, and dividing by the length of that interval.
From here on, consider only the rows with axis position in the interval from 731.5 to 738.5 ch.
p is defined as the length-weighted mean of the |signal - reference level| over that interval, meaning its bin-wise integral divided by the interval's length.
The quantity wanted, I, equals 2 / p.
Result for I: 3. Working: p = 0.63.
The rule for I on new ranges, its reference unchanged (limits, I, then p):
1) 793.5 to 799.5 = 3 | 0.65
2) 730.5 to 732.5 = 7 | 0.30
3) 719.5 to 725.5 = 12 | 0.17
